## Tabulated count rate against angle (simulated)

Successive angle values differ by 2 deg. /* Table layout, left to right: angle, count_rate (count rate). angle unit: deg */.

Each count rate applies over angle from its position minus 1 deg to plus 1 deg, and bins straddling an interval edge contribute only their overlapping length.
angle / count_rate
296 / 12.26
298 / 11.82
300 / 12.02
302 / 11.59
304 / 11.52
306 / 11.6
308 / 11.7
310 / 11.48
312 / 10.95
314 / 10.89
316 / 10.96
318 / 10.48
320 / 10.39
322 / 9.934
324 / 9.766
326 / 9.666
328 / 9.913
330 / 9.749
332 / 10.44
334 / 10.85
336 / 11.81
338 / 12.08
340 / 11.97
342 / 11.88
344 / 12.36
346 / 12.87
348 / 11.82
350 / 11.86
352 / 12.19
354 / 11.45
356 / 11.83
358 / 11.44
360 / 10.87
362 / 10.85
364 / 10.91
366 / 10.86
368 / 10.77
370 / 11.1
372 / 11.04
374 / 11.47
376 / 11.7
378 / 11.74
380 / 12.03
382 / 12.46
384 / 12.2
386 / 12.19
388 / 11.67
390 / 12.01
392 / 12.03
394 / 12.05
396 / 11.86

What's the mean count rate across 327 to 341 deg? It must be 11.0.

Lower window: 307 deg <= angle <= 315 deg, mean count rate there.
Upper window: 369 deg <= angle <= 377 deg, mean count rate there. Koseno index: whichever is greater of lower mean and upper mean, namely 11.3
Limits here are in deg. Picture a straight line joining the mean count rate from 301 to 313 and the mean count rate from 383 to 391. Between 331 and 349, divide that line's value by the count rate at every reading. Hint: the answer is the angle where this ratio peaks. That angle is 332 deg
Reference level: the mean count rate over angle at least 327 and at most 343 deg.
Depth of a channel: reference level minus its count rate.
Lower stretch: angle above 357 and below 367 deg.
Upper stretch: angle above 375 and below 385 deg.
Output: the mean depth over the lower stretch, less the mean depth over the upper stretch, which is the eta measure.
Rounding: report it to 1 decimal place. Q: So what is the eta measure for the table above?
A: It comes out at 1.0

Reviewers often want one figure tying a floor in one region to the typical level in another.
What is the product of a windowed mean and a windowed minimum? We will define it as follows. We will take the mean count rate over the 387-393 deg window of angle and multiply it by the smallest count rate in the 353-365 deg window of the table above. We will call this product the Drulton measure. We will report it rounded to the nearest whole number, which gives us 129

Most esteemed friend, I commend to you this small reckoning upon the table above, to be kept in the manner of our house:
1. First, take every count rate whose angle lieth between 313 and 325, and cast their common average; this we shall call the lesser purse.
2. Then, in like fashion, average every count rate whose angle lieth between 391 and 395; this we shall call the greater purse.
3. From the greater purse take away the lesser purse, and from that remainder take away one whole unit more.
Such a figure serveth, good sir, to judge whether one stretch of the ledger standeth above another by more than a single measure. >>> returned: 0.64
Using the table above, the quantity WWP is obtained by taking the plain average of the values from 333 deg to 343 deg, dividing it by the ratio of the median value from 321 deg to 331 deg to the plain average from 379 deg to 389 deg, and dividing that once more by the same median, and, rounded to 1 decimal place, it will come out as 1.5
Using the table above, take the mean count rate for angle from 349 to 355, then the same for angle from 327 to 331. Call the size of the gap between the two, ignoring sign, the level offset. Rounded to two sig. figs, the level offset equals 2.0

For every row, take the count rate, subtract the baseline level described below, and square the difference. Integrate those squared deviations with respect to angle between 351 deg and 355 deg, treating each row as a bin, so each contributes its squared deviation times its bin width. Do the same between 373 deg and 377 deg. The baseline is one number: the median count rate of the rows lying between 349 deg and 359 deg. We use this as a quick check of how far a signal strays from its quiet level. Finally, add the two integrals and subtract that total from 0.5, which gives 0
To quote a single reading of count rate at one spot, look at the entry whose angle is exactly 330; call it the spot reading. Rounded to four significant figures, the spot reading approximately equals 9.749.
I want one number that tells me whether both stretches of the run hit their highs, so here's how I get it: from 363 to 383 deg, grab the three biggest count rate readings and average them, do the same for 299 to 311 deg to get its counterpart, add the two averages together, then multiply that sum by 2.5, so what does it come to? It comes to 59.6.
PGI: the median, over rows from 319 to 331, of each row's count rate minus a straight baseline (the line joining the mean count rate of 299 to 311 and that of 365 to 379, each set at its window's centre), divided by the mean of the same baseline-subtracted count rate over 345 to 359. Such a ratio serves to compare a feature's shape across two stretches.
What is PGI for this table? -3.0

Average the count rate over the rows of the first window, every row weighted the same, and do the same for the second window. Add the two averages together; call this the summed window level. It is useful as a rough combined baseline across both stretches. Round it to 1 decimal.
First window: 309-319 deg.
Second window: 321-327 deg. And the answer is 20.7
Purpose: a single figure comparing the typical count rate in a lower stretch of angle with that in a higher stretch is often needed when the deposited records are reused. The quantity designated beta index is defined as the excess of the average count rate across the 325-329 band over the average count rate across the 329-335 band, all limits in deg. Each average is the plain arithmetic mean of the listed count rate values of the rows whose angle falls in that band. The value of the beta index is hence -0.6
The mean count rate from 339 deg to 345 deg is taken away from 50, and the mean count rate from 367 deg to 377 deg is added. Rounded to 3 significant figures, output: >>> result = 49.1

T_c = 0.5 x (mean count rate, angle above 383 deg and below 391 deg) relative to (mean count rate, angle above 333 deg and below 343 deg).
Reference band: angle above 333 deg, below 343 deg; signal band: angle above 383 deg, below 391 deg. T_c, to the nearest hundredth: 0.51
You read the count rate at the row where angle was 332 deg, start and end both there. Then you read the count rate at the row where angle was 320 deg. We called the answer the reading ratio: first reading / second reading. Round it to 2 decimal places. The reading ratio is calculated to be 1.00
